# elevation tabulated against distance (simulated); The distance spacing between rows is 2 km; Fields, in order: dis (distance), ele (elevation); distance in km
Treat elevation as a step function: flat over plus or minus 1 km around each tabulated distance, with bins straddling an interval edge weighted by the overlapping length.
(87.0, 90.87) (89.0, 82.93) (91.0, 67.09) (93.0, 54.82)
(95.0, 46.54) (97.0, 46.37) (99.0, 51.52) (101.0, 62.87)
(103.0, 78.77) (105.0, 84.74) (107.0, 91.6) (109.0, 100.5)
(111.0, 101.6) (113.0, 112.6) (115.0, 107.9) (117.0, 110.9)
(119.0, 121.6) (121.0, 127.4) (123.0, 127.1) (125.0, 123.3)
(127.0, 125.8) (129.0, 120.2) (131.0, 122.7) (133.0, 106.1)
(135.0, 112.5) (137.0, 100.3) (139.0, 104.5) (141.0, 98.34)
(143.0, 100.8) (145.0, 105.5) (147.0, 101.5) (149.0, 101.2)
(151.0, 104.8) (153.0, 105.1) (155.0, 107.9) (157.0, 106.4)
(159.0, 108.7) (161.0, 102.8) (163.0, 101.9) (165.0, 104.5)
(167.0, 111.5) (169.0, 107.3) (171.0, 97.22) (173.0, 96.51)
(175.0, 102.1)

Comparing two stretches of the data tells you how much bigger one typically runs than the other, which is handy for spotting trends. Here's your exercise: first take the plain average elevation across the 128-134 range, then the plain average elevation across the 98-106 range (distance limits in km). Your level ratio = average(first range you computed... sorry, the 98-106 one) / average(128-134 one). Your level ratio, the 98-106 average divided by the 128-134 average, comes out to 0.6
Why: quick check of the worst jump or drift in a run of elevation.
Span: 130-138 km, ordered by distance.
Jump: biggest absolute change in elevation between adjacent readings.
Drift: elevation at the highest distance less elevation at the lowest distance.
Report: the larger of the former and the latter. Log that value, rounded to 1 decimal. 16.6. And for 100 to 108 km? 28.7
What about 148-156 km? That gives 6.7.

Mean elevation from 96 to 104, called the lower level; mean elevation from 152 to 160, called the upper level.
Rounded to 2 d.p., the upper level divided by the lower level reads 1.79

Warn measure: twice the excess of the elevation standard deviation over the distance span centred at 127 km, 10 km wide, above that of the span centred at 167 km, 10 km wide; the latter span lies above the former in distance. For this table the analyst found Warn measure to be -5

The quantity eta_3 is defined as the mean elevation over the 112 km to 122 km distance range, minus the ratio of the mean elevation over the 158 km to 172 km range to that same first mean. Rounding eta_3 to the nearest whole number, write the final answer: 115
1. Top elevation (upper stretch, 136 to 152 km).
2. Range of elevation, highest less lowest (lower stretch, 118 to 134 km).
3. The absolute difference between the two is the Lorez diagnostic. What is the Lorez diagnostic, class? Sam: 84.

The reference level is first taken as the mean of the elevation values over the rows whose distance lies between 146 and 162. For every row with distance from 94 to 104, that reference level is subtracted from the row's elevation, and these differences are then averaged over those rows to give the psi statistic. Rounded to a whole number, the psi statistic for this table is -48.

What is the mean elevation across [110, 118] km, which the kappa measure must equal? 108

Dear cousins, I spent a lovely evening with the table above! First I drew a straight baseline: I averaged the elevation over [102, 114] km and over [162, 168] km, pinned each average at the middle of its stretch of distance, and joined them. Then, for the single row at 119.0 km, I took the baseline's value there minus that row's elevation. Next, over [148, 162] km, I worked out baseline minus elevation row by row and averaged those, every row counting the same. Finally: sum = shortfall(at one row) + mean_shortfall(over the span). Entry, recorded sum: -26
